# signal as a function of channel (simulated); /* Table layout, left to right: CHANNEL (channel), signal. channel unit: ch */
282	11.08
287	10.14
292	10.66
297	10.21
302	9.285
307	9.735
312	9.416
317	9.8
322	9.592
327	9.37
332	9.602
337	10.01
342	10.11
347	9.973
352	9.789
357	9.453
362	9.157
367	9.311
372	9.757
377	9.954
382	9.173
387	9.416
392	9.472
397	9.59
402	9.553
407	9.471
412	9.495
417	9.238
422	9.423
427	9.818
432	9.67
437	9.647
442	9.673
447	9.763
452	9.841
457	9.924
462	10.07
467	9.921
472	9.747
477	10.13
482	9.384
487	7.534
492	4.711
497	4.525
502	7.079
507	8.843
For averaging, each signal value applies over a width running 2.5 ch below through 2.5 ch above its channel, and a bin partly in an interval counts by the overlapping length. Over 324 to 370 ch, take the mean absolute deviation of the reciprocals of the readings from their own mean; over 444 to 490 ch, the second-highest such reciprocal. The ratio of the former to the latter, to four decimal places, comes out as 0.0294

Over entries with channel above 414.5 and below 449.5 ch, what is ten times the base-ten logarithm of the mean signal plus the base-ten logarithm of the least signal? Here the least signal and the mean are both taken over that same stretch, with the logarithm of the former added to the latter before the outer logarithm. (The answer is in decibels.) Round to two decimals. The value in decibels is 10.24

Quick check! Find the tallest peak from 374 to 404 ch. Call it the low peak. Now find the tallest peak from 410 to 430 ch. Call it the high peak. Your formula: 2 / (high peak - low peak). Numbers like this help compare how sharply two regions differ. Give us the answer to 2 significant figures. -15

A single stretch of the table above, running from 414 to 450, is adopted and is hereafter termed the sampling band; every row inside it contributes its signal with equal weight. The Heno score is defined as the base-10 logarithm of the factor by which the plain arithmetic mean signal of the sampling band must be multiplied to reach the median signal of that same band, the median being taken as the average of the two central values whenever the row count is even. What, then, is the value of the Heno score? 0.0029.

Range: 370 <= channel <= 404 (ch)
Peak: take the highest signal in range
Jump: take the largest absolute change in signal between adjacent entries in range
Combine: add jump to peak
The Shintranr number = 10.7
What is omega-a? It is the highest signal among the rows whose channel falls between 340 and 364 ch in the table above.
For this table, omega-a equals 10.11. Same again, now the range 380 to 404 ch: 9.59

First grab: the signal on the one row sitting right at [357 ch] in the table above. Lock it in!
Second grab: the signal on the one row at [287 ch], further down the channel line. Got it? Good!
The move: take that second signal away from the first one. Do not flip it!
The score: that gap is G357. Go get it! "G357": -0.7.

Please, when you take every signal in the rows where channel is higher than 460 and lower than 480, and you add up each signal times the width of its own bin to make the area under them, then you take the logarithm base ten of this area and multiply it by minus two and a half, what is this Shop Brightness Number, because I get -5.75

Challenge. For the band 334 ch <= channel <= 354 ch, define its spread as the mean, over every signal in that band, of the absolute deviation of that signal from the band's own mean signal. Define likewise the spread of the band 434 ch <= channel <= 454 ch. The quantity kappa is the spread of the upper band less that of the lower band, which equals -0.020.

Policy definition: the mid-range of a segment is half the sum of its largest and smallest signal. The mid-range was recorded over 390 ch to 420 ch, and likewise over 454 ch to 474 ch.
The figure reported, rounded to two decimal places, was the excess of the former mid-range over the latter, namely -0.49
